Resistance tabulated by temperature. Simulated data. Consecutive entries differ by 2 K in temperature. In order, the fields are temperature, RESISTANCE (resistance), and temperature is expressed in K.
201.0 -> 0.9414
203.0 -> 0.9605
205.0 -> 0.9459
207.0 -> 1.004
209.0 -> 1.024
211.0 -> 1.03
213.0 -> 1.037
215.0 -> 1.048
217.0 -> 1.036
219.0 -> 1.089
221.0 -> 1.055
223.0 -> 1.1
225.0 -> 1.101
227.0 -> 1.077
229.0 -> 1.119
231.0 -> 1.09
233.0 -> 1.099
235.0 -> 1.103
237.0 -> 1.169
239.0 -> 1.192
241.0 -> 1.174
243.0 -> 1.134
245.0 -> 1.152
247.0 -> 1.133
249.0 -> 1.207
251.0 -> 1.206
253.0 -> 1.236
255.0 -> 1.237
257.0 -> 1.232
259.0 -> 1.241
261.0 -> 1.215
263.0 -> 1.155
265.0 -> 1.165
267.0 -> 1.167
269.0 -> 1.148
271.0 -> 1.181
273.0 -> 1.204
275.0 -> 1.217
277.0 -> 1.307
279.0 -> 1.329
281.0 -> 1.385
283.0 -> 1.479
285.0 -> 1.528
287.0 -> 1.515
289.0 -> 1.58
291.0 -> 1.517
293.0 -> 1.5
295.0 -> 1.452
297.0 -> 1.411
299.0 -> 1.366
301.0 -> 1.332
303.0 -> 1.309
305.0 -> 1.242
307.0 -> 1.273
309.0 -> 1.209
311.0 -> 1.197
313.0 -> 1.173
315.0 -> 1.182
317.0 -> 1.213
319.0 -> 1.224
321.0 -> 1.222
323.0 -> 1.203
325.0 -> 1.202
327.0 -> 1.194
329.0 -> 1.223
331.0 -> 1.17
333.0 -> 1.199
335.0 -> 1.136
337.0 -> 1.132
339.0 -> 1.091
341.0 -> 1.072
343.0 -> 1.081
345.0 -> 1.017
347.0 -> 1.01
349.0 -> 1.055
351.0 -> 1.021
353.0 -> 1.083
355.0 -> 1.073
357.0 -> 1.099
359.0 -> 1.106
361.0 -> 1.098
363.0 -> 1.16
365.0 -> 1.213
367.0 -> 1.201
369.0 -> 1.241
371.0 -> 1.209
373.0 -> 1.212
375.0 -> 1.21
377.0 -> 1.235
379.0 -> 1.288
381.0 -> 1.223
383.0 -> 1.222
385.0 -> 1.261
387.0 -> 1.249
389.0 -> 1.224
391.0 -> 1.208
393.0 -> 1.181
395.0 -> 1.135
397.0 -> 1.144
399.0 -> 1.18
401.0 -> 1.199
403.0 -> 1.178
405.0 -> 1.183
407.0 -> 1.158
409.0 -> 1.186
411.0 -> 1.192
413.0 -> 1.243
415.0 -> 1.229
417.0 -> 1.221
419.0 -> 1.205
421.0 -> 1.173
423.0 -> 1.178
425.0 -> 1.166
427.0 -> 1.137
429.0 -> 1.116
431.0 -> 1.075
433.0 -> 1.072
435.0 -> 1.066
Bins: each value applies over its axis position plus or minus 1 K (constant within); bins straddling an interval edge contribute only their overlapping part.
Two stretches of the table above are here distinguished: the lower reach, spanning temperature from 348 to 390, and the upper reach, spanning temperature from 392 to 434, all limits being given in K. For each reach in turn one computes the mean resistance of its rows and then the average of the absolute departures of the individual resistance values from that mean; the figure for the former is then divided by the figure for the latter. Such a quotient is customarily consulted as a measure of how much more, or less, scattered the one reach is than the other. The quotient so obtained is 2.0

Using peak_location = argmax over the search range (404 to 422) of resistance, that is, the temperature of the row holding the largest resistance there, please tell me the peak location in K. 413.0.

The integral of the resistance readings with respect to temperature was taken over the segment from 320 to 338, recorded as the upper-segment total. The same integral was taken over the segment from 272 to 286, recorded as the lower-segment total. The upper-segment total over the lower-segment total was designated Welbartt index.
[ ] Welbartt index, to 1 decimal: 1.1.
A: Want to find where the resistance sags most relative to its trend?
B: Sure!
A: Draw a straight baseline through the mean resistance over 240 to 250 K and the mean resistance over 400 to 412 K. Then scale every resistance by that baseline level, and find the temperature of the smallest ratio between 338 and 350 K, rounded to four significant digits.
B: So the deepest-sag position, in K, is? 347.0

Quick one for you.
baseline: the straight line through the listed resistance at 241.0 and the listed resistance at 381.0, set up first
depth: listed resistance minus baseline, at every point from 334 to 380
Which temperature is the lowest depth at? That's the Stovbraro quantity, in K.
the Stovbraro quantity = 347.0 K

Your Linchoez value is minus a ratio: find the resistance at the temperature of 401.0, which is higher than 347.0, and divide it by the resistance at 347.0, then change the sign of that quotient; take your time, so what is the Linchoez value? -1.19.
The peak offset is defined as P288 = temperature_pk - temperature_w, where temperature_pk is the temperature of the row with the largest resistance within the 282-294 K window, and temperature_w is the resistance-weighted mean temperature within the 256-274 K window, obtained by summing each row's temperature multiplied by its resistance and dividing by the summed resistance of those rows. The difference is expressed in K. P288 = 24.1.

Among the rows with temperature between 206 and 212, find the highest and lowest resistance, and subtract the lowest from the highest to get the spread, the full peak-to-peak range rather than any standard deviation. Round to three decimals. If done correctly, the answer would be 0.026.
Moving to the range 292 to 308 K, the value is 0.258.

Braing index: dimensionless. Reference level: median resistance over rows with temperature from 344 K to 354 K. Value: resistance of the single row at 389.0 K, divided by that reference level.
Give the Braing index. 1.20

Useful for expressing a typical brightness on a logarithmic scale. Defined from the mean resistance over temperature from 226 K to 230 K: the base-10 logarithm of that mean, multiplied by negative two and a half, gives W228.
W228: -0.10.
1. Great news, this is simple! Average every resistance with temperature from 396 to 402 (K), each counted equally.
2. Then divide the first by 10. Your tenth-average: 0.117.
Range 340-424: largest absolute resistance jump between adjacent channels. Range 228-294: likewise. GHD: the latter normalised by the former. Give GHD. 1.4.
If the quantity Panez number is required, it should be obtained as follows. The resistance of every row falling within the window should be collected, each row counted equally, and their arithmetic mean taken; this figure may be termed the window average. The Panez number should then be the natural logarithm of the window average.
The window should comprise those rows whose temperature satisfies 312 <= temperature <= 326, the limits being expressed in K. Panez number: 0.18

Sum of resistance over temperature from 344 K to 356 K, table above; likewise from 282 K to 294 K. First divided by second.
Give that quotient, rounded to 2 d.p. 0.69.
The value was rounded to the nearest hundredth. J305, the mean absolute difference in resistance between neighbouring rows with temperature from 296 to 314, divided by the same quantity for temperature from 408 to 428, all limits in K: 1.95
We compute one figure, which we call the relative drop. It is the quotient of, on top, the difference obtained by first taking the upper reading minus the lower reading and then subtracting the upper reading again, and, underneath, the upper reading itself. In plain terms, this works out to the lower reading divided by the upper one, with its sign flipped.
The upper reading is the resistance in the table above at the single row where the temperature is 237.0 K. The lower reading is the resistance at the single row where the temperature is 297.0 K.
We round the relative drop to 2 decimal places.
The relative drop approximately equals -1.21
